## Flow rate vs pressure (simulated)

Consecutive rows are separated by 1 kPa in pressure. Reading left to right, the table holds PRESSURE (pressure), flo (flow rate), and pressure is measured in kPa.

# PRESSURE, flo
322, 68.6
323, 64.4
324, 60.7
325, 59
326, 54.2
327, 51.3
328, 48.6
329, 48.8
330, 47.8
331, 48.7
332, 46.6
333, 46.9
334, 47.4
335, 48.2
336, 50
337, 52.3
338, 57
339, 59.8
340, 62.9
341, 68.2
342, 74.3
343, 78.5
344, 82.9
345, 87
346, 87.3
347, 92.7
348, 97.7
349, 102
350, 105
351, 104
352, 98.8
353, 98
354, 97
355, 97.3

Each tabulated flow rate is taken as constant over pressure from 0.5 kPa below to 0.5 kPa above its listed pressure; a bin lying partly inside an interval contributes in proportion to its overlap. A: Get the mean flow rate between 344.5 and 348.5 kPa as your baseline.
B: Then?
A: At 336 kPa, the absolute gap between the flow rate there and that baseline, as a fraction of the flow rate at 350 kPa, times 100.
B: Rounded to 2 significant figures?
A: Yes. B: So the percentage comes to 39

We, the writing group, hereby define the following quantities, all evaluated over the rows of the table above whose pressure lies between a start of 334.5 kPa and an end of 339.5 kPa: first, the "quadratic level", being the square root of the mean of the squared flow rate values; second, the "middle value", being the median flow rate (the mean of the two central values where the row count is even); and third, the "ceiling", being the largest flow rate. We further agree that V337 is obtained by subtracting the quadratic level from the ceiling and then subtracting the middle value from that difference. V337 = -46.1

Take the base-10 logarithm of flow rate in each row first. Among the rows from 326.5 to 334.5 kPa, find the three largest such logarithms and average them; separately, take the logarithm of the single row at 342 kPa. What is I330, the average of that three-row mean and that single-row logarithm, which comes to 1.78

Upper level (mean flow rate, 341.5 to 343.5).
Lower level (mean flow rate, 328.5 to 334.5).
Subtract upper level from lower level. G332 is -29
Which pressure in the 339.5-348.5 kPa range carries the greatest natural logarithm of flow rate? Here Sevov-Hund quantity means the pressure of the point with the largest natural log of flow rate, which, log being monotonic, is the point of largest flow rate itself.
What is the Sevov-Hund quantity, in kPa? 348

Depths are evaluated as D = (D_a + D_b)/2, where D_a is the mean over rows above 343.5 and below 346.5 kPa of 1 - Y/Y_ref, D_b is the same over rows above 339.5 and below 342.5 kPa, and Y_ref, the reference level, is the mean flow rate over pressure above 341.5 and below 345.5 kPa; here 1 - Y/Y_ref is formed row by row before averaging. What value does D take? 0.04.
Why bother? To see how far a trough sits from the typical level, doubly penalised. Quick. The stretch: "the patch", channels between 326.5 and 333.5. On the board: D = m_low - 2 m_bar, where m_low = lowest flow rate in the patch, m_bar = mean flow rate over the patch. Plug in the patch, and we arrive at -50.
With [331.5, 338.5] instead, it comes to -53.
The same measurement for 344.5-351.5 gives -106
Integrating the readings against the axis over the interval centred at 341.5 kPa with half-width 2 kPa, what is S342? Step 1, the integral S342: 284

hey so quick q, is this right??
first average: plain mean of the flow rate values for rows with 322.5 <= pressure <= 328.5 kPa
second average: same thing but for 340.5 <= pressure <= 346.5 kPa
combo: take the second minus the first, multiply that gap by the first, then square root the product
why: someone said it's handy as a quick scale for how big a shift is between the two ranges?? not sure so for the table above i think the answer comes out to 36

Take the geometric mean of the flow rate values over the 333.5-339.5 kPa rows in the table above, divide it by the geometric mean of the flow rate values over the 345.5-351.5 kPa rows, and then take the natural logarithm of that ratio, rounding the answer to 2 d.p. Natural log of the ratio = -0.63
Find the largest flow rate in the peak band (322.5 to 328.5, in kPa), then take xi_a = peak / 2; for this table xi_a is 32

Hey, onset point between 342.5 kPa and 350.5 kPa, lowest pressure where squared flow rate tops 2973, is 343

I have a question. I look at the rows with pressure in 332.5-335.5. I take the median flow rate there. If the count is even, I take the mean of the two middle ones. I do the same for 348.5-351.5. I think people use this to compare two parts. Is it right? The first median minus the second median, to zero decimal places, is -57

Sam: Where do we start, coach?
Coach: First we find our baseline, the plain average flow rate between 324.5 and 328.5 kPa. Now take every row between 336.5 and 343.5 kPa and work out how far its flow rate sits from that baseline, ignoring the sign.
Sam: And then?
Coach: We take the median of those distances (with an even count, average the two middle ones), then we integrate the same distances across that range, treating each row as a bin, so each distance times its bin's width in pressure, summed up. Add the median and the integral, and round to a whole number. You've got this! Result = 92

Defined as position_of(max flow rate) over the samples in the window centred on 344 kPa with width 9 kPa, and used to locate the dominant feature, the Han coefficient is 348 kPa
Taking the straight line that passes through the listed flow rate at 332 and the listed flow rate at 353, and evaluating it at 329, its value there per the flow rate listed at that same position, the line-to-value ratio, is 0.8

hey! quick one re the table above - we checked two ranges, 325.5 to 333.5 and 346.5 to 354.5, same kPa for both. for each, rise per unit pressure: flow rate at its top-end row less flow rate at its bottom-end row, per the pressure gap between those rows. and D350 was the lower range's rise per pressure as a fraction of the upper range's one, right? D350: -1.7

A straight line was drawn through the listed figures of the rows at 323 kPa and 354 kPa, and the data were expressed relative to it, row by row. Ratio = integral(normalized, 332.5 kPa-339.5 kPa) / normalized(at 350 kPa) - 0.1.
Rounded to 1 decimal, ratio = 4.0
